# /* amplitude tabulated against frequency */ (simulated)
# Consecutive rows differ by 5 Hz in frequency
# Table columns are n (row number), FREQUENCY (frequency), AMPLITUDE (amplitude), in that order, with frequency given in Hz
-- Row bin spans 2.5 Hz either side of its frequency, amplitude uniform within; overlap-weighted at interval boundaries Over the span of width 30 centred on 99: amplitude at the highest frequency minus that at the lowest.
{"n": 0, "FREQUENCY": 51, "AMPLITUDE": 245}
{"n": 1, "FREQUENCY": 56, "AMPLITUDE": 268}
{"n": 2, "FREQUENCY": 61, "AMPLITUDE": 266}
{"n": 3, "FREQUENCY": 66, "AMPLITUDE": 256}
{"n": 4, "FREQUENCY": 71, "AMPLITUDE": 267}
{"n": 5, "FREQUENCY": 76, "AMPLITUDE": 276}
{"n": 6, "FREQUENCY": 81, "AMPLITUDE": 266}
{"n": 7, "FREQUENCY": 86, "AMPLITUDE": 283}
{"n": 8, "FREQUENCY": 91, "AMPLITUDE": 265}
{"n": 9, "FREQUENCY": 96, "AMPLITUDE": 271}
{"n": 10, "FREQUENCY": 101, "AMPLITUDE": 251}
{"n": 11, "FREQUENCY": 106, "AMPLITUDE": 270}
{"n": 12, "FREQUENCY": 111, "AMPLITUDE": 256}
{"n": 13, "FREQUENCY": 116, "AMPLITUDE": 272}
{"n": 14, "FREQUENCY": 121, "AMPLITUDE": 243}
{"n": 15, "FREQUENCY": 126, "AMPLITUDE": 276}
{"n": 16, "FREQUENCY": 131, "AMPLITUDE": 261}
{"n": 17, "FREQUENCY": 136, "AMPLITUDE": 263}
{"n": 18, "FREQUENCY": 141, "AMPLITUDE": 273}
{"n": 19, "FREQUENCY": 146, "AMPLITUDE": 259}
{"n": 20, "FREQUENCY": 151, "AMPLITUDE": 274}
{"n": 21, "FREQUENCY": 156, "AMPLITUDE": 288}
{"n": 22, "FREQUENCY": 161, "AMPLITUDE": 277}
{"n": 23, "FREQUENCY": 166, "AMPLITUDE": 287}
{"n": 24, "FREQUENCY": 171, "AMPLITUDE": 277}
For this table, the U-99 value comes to -27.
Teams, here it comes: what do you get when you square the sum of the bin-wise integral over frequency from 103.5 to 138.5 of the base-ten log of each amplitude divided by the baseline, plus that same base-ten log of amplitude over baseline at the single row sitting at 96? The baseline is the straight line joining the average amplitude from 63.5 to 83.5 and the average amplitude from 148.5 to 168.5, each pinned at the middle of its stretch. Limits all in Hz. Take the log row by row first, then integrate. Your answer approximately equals 0.457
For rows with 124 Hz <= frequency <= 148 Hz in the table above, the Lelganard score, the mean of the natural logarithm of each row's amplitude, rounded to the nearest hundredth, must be 5.58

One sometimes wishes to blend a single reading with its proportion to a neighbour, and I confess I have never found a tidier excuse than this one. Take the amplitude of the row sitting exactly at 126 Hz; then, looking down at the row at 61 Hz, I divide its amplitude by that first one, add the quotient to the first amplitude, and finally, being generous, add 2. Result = 279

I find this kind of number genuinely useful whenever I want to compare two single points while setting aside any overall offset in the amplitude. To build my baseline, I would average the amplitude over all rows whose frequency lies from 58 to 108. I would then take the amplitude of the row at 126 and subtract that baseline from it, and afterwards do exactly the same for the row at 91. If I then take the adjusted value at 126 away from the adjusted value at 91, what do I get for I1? -11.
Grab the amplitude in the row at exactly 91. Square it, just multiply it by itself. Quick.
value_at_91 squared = 70225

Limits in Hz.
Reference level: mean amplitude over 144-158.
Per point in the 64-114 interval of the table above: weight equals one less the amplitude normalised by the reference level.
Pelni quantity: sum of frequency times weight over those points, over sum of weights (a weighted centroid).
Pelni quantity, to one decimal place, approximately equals 92.0 Hz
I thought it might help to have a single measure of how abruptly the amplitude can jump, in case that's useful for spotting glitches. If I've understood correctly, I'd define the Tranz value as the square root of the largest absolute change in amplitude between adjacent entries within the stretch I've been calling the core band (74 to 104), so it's 4.5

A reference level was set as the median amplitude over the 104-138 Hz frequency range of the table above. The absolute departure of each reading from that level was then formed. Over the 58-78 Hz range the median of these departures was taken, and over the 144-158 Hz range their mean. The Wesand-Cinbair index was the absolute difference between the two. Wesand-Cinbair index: 7.8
